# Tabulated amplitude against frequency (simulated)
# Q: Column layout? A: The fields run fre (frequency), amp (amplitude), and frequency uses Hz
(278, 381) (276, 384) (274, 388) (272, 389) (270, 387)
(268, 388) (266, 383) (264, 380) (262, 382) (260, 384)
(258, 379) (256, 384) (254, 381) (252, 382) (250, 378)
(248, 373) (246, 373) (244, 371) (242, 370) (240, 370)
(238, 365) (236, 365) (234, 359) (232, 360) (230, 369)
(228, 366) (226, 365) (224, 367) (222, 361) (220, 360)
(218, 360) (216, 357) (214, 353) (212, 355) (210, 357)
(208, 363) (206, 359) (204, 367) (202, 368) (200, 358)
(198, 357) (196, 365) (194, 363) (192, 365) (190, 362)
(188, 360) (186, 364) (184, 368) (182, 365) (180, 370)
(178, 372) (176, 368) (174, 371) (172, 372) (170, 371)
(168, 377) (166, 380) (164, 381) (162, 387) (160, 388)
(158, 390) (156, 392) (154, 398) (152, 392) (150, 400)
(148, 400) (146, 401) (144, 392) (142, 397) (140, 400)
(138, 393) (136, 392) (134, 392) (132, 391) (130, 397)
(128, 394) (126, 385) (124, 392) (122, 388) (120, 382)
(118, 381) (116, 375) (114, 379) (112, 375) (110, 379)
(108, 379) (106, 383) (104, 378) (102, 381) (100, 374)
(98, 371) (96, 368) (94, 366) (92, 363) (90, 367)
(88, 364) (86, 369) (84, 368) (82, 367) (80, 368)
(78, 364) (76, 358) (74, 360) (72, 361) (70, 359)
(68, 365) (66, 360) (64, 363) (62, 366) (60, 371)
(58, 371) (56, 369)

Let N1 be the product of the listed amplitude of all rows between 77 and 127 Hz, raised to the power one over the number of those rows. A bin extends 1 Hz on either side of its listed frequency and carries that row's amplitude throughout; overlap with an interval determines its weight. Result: 375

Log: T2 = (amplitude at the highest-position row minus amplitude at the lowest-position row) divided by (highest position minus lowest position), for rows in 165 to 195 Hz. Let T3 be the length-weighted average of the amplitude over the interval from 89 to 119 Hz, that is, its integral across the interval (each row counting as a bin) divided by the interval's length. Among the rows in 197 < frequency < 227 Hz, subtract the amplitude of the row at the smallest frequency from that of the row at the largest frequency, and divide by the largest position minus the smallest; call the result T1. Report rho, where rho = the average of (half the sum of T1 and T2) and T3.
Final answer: 187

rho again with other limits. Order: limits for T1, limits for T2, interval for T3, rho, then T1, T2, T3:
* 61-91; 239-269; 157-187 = 188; 0.0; 0.64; 375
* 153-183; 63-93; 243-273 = 190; -1.2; 0.00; 381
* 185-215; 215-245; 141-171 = 195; -0.4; 0.50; 390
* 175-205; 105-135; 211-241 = 181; 0.0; 0.32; 362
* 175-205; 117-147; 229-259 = 186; 0.0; 0.71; 372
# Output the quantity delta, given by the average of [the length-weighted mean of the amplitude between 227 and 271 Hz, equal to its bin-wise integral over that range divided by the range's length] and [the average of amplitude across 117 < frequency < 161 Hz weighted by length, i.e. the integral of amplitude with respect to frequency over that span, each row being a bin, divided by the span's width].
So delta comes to 384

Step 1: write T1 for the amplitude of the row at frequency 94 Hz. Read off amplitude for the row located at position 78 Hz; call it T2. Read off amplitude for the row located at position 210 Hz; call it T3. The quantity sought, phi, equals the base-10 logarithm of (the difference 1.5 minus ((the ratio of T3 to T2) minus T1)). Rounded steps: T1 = 366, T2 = 364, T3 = 357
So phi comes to 2.56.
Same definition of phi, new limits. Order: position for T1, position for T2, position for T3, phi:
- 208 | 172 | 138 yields 2.56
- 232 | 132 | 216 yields 2.56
